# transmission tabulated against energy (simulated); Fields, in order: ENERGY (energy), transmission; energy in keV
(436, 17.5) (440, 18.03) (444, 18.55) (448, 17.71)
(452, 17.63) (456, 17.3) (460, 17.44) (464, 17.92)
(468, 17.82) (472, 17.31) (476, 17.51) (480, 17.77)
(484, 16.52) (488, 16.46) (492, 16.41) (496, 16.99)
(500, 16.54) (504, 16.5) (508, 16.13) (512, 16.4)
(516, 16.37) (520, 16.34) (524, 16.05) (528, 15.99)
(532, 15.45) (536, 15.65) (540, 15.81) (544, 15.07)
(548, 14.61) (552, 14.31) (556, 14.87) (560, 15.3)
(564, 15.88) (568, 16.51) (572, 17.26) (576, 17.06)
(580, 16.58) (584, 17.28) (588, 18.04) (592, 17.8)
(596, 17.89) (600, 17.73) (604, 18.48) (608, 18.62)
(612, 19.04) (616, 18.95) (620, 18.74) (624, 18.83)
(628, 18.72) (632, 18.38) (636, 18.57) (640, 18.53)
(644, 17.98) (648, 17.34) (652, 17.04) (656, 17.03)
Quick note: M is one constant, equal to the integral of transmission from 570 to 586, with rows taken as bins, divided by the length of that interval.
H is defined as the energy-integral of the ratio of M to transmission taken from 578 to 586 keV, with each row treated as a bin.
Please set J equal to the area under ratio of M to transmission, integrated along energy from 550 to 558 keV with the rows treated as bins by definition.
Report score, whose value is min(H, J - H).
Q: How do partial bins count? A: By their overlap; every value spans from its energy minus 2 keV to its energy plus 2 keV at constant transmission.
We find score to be 1.29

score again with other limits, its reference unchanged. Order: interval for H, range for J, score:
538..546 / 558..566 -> -0.09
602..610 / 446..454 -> 0.37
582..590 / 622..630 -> -0.46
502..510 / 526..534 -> 0.32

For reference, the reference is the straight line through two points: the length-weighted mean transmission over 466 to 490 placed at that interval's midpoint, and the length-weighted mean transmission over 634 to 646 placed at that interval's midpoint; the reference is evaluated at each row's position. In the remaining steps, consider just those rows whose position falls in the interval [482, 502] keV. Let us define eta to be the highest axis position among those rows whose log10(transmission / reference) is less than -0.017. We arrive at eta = 500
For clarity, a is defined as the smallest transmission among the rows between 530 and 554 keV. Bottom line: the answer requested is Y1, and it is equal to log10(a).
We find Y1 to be 1.156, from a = 14.31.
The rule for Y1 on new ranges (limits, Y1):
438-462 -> 1.238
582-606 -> 1.238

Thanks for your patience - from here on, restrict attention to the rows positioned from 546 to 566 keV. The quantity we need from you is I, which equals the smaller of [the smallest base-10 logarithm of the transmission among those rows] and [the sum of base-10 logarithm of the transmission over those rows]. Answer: 1.156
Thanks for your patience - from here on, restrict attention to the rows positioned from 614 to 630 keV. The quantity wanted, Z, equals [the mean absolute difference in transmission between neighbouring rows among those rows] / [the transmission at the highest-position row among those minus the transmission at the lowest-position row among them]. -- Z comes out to -0.59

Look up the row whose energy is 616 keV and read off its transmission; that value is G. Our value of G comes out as 18.95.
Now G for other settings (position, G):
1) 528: 15.99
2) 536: 15.65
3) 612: 19.04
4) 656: 17.03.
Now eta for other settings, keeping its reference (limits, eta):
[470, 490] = 488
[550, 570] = 568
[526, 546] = 544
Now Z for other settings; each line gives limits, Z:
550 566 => 0.33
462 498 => -0.40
